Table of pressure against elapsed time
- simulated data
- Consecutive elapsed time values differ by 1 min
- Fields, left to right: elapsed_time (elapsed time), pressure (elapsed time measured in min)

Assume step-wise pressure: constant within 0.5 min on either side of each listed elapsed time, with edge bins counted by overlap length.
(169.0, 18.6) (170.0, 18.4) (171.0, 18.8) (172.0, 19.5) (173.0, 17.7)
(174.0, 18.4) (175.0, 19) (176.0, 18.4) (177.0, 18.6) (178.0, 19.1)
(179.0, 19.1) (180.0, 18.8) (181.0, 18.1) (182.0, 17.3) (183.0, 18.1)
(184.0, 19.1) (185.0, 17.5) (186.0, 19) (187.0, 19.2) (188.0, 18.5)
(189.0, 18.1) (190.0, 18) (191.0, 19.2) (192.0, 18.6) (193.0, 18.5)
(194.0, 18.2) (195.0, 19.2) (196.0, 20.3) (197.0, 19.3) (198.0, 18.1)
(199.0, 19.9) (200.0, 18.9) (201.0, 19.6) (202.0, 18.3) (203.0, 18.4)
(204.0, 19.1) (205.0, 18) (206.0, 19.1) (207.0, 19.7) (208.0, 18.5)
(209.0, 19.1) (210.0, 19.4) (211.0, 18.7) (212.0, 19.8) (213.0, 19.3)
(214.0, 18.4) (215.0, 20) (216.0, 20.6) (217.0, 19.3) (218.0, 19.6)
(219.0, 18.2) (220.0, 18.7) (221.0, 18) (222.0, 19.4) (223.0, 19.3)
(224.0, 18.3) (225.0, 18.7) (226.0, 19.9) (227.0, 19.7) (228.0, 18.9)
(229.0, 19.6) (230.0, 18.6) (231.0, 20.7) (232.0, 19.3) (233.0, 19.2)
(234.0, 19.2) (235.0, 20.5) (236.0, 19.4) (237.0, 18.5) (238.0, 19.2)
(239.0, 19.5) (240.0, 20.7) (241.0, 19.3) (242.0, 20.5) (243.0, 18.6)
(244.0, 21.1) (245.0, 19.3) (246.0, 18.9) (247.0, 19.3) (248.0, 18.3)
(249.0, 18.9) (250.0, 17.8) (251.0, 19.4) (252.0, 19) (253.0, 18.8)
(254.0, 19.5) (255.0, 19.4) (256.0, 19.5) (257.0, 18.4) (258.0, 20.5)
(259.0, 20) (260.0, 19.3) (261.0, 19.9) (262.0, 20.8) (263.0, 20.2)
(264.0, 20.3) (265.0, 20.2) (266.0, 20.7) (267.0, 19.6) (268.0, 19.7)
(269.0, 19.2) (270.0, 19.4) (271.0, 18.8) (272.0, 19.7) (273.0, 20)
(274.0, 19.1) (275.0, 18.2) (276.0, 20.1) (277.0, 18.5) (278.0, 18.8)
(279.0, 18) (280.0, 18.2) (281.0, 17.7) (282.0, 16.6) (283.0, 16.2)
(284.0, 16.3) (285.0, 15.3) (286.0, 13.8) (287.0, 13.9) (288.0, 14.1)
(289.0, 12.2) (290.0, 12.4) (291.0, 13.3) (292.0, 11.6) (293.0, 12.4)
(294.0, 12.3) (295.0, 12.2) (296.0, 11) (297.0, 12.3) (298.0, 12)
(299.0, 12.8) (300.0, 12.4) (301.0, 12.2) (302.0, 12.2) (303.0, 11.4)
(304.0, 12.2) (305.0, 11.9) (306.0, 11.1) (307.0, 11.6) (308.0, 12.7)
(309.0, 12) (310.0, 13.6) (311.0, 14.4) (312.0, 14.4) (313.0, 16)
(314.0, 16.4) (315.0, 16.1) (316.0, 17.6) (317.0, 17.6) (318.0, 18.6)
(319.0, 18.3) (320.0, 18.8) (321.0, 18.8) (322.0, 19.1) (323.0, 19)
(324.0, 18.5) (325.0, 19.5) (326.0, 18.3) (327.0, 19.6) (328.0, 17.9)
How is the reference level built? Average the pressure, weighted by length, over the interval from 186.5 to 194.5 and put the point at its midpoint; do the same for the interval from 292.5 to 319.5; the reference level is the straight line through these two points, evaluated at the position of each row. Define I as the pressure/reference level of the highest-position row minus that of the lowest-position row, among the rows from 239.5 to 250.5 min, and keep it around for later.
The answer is -0.15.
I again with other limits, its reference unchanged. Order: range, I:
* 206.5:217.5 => 0.00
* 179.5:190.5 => -0.02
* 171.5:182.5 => -0.09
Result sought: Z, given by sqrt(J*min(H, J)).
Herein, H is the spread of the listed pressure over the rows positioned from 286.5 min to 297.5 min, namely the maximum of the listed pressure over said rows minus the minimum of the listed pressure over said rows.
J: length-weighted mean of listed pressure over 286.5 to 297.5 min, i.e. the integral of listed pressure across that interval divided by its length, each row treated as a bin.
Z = 6.2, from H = 3.1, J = 12.5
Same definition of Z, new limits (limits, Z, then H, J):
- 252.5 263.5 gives 6.9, 2.4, 19.7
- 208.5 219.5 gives 6.8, 2.4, 19.3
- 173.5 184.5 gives 5.8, 1.8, 18.5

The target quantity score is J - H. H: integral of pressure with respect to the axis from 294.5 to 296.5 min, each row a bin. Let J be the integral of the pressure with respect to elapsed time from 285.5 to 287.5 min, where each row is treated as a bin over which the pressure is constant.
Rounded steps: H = 23.2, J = 27.7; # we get 4.5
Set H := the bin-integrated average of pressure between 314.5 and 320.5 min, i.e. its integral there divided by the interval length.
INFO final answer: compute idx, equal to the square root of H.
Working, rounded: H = 17.8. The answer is 4.22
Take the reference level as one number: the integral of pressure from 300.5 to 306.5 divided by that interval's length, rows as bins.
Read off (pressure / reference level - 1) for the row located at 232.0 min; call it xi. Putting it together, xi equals 0.631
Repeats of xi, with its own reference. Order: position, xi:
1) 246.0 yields 0.597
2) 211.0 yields 0.580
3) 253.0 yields 0.589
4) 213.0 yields 0.631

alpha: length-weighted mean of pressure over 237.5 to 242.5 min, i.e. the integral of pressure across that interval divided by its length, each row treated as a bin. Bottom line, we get 19.8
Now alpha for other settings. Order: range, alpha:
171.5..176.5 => 18.6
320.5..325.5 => 19.0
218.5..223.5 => 18.7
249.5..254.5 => 18.9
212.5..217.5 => 19.5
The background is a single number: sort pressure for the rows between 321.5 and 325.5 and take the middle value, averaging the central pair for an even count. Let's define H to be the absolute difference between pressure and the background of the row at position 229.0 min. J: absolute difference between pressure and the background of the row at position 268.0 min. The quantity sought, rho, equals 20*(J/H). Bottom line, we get 24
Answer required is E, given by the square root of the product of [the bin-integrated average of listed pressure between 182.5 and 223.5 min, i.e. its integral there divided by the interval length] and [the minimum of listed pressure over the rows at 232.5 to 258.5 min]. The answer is 18.4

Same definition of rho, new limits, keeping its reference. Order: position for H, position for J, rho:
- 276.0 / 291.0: 110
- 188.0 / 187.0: 5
